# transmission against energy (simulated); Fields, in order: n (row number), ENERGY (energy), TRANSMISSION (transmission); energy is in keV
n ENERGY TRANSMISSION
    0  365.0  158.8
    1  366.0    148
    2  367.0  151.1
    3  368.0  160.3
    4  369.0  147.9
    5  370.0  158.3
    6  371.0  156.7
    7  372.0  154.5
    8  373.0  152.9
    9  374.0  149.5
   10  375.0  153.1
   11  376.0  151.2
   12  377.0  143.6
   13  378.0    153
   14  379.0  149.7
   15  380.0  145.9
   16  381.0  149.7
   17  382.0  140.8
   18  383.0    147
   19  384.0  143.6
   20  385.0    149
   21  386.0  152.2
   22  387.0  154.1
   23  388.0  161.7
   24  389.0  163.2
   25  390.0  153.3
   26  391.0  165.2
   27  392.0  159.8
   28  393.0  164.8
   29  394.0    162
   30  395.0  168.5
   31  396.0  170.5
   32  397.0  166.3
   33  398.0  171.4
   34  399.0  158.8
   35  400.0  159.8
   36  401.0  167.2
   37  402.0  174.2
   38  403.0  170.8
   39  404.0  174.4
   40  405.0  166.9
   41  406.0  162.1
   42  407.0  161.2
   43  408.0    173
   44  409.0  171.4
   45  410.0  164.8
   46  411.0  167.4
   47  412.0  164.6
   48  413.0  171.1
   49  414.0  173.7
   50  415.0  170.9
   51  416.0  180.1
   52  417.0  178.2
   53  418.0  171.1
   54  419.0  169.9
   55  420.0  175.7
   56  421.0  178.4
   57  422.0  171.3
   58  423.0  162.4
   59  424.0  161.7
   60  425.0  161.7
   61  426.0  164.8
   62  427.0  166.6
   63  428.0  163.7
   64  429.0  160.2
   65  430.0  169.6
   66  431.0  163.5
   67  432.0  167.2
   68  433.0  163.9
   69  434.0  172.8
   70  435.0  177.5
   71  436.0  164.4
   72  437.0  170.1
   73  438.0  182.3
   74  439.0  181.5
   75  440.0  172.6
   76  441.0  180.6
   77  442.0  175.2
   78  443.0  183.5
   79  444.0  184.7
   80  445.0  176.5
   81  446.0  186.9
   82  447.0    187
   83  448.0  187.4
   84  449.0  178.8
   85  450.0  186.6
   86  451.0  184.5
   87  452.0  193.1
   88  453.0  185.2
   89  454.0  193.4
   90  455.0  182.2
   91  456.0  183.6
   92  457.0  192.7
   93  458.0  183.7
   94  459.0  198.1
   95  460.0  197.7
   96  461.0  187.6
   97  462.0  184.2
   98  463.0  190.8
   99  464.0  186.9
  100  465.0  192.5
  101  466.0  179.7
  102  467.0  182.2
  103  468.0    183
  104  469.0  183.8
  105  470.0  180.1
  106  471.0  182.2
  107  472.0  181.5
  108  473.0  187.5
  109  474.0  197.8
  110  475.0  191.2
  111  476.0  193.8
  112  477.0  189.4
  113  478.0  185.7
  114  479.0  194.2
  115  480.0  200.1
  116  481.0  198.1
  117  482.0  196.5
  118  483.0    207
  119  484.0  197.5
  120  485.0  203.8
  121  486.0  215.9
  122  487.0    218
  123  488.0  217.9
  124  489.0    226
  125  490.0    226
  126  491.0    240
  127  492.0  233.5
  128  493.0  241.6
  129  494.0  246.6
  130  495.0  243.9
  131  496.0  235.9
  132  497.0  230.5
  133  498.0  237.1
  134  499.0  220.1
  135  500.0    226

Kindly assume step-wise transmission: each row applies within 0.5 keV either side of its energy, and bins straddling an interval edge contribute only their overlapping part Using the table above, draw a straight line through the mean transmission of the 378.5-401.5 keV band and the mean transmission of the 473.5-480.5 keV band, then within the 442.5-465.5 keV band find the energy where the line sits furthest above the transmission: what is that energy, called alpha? 445.0 keV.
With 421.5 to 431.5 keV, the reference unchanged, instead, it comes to 429.0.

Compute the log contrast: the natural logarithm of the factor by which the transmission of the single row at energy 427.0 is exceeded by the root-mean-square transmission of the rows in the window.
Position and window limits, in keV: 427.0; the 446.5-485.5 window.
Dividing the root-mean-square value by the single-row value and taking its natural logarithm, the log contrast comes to 0.13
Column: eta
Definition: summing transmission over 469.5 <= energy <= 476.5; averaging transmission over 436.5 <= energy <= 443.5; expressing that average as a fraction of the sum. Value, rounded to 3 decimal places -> 0.135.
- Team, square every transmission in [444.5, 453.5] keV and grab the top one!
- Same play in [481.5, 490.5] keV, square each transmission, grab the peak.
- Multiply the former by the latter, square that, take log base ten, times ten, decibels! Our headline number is 186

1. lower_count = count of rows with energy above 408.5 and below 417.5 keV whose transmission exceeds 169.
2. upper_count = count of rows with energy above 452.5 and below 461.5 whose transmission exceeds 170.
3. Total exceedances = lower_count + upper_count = 15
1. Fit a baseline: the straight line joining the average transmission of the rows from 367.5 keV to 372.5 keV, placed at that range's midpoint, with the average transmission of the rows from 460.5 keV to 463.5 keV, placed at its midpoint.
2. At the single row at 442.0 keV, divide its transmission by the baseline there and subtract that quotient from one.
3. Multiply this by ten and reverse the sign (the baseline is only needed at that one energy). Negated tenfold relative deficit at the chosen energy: -0.30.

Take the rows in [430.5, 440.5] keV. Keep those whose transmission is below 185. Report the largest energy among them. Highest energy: 440.0 keV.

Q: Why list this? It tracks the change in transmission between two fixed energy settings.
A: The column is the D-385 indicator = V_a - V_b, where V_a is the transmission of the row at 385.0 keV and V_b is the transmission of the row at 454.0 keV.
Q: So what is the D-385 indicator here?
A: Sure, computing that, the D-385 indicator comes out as -44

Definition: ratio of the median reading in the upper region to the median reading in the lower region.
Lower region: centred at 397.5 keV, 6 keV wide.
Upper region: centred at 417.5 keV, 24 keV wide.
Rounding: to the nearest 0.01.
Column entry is 1.01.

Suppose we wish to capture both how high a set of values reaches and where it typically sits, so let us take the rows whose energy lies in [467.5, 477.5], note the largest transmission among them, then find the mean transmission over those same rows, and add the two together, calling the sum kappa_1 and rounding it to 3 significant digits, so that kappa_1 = 385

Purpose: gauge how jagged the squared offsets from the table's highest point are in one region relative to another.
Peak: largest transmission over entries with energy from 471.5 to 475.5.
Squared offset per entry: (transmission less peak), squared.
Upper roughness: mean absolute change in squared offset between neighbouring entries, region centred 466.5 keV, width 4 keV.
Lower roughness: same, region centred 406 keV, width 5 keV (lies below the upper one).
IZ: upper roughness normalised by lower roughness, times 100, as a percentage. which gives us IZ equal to 36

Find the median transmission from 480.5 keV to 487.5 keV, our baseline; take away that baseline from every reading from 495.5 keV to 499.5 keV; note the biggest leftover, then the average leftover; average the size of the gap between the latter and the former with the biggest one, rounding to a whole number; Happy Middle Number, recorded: 20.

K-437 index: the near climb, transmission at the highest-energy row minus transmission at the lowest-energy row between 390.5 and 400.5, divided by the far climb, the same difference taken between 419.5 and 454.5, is -0.31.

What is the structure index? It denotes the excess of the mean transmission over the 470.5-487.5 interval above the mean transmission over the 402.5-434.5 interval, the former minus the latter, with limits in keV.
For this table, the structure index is 28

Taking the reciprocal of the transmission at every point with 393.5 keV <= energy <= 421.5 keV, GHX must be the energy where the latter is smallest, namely 416.0 keV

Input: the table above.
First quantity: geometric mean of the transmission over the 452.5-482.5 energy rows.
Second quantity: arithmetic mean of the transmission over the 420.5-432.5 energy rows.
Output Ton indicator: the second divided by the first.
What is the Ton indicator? 0.88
